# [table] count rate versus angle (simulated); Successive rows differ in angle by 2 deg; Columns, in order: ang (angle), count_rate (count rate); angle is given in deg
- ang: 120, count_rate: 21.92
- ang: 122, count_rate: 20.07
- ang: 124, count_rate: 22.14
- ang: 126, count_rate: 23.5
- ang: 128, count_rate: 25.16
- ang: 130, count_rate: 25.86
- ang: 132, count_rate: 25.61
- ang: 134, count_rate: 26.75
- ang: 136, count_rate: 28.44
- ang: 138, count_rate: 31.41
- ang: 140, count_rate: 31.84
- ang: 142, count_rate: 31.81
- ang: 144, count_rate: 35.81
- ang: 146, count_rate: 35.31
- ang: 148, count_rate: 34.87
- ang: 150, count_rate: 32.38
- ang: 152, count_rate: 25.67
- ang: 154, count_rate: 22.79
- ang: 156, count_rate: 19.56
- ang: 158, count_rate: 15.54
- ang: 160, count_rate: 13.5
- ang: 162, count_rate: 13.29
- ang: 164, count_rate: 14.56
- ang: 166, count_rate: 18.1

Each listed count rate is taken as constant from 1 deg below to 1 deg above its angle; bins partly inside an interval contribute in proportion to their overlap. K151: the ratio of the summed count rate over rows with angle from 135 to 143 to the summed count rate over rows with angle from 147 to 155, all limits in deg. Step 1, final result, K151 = 1.1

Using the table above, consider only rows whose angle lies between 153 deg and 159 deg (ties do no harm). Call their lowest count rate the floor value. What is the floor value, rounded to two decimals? 15.54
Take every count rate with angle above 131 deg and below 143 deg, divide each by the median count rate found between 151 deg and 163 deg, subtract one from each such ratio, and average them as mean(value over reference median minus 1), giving 0.7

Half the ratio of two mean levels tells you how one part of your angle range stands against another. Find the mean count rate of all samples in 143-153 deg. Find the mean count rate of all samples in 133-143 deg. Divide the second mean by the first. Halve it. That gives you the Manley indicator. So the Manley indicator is 0.46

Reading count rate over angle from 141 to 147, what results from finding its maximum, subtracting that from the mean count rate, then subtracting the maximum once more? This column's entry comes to -37.3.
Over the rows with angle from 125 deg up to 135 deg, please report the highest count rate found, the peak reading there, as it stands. 26.75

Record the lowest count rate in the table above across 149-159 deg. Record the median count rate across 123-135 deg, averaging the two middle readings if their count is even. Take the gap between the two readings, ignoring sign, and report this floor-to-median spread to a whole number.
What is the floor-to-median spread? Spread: 10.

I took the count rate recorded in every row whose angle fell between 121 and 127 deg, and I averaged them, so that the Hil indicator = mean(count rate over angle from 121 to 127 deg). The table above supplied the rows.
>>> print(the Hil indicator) 22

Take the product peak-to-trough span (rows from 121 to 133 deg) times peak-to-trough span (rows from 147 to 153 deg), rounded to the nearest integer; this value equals 53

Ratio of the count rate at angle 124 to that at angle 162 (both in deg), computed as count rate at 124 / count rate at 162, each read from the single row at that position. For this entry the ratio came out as 1.7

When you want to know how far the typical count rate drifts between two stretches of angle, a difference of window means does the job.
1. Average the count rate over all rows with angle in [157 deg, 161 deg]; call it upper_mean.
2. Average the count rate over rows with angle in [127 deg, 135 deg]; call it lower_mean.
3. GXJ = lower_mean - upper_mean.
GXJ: 11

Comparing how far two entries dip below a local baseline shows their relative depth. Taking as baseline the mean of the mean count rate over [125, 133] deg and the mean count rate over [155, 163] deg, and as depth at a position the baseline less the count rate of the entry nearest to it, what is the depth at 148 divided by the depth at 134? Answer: 2.2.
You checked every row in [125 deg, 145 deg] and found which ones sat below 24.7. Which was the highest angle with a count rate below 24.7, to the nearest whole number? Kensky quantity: 126 deg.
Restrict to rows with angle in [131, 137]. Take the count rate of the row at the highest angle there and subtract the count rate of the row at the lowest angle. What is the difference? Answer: 2.8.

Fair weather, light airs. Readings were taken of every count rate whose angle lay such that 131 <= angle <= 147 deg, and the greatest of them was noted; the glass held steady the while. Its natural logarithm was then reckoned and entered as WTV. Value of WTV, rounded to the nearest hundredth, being 3.58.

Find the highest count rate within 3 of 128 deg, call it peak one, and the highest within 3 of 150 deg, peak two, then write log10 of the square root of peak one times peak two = 1.48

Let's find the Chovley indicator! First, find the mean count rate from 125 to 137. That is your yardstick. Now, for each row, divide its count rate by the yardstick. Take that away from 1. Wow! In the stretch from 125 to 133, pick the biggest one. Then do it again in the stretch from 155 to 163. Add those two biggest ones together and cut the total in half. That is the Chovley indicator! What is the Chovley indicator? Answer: 0.29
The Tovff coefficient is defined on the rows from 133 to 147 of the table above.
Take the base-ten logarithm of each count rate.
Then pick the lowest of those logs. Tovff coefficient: 1.43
